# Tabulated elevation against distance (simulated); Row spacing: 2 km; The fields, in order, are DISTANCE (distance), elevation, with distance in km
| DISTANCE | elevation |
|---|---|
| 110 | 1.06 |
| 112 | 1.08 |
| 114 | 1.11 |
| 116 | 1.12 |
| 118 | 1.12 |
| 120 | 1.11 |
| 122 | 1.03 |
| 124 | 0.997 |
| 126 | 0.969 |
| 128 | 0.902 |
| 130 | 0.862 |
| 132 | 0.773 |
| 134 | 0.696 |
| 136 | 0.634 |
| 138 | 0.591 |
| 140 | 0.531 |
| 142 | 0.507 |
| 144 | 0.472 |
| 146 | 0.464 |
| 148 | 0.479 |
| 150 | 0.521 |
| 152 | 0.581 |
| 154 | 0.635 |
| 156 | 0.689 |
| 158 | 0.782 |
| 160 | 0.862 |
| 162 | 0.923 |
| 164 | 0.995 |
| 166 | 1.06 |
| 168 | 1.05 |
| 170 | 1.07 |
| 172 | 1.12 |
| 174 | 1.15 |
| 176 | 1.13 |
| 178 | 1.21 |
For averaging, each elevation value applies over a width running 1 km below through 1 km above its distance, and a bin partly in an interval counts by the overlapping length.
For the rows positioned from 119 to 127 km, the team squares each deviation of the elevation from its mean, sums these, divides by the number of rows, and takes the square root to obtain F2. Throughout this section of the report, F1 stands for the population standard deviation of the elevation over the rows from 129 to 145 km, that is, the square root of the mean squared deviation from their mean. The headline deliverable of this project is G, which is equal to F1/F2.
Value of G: 2.4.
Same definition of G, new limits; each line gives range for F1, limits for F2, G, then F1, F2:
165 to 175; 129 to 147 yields 0.3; 0.038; 0.13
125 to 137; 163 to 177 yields 2.3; 0.117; 0.05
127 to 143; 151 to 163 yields 1.1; 0.138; 0.12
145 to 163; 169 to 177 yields 5.3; 0.157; 0.03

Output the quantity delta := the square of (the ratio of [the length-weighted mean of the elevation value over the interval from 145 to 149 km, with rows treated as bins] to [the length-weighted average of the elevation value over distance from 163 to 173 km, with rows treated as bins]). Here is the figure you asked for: 0.2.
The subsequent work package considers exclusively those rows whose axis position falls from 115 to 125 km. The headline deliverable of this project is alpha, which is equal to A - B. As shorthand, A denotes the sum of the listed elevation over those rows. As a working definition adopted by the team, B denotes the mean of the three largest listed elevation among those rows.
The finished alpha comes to 4.3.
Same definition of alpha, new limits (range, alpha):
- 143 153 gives 2.0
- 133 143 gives 2.3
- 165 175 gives 4.3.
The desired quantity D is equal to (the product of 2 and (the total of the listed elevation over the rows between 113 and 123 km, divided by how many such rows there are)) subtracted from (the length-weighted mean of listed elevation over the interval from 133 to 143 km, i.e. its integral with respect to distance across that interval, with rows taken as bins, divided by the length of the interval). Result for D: -1.6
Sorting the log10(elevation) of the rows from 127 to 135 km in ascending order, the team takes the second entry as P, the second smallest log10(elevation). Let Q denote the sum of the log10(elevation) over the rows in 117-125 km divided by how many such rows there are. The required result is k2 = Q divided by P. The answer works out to -0.2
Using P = -0.11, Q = 0.03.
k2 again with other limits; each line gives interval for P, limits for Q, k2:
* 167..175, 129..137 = -4.5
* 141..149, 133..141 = 0.7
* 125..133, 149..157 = 3.4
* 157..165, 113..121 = -0.7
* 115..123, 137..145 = -6.2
